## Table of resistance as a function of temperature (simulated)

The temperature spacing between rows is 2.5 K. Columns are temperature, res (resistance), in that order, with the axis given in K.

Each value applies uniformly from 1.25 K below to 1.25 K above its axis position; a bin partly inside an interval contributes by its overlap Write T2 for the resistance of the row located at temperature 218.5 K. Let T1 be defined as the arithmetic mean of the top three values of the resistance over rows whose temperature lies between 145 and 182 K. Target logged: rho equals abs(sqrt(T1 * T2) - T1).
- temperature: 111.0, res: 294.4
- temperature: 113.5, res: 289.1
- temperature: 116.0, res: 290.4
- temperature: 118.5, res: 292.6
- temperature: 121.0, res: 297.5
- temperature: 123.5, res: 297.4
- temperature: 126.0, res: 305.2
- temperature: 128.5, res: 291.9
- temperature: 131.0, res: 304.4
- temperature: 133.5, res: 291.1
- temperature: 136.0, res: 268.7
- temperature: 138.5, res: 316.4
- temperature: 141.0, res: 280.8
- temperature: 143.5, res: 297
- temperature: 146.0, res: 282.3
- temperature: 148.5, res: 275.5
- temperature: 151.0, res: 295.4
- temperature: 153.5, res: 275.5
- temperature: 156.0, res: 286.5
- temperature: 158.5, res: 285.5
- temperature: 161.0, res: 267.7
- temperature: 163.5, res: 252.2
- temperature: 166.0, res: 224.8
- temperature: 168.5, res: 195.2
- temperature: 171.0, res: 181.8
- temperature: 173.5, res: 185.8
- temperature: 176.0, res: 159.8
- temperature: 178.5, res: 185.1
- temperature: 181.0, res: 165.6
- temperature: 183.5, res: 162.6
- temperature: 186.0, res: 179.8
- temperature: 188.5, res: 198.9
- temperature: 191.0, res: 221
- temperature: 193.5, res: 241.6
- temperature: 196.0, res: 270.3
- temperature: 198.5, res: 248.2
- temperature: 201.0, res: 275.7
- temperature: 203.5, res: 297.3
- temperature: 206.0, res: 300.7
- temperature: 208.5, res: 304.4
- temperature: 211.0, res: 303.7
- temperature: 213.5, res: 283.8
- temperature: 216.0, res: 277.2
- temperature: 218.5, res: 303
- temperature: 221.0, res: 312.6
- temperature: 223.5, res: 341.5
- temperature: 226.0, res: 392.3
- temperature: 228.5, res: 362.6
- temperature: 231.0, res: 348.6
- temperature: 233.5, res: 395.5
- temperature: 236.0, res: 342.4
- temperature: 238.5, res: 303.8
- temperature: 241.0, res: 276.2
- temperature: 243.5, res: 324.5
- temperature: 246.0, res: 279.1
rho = 7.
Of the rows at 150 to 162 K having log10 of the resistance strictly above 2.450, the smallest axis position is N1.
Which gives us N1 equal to 151.0 K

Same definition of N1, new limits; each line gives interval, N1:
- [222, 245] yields 223.5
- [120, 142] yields 121.0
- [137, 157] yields 138.5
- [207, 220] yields 208.5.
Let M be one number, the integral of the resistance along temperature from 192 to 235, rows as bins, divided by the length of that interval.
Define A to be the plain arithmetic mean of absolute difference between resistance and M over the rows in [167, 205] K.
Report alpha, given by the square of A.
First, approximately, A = 98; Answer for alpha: 9562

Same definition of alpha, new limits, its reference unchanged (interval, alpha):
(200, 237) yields 935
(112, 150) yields 324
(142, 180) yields 4315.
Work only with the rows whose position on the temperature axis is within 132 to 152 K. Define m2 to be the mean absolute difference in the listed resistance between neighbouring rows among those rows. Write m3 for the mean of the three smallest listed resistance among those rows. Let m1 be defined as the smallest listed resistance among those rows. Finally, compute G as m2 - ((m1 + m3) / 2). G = -249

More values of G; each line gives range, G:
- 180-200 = -147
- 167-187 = -146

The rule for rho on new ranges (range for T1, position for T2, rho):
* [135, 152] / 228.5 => 28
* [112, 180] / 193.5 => 36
